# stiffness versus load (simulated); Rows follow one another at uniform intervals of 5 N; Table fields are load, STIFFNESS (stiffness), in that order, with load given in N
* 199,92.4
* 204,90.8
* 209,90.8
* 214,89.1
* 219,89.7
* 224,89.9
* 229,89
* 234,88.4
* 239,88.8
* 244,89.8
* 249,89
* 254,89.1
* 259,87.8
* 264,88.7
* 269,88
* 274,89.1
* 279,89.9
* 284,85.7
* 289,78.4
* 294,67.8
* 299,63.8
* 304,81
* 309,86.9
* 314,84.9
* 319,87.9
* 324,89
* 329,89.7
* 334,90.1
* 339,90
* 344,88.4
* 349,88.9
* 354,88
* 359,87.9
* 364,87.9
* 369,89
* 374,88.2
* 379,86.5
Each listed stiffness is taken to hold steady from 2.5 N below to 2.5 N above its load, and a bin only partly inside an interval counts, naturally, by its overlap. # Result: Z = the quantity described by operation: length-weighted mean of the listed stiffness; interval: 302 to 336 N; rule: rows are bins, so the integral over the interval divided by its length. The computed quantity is 87.1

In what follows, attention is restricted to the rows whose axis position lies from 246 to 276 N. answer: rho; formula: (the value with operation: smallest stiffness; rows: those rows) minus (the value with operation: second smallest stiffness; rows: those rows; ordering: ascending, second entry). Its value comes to -0.2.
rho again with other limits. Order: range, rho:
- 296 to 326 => -17.2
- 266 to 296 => -10.6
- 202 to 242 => -0.4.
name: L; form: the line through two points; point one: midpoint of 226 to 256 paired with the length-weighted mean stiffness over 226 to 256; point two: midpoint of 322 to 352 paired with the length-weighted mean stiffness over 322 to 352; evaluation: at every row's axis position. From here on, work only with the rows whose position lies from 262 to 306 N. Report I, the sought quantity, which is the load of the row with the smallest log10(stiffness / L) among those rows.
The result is 299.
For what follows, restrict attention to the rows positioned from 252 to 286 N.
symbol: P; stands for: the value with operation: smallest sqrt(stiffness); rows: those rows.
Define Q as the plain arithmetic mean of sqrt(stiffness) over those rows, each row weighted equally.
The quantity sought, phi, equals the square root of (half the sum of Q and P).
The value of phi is 3.05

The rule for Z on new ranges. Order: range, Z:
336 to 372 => 88.6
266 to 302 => 80.5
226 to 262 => 88.9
